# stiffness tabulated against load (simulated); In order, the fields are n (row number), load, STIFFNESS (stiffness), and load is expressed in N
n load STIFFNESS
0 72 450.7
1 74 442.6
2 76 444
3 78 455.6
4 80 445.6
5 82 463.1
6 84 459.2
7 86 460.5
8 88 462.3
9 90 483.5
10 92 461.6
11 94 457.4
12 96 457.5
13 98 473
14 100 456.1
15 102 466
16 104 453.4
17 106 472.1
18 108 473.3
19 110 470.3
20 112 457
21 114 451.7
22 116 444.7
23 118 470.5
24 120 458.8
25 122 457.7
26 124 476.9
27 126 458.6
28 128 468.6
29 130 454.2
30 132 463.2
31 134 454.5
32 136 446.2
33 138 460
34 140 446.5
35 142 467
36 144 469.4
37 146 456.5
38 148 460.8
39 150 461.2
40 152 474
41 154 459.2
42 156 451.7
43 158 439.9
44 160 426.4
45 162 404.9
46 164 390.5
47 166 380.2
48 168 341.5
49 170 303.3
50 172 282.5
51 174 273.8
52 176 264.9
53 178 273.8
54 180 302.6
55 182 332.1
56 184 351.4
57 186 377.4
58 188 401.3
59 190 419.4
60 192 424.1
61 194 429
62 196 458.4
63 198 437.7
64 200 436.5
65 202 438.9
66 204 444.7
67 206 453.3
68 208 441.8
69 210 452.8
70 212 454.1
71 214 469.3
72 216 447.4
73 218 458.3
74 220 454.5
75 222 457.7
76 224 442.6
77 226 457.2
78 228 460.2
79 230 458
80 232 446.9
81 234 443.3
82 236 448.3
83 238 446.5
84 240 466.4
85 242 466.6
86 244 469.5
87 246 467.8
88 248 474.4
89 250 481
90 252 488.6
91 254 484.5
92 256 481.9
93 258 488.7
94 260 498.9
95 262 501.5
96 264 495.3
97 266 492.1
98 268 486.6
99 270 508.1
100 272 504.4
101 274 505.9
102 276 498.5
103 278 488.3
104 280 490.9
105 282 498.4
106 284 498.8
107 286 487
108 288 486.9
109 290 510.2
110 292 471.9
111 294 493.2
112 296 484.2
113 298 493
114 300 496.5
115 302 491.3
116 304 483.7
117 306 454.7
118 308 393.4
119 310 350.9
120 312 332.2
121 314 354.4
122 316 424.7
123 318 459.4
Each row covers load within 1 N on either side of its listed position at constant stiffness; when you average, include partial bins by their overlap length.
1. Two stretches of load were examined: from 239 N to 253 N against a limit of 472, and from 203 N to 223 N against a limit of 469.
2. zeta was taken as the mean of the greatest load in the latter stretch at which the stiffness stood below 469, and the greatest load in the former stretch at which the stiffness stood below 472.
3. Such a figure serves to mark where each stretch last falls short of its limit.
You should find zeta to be 234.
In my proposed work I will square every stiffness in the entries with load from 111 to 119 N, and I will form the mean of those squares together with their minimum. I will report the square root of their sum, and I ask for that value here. 637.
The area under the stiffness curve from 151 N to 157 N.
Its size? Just 2770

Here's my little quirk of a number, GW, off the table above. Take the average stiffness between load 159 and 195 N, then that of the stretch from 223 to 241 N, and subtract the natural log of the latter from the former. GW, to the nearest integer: 348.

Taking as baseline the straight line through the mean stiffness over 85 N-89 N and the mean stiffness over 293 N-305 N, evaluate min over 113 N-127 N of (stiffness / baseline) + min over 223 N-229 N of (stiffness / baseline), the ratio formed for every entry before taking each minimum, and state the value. 1.88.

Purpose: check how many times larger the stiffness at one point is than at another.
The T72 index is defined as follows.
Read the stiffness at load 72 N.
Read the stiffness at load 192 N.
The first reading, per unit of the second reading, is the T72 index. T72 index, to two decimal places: 1.06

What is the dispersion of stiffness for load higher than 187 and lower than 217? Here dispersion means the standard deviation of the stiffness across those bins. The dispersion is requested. 17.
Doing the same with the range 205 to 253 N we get 12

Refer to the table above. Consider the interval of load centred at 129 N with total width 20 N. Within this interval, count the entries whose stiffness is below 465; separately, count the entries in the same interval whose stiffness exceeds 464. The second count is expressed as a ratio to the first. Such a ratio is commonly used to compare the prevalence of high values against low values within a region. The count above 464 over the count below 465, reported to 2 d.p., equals 0.25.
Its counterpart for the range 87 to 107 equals 0.67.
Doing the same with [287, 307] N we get 9.00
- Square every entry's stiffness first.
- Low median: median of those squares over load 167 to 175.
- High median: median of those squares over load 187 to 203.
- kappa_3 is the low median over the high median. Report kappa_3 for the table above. 0.46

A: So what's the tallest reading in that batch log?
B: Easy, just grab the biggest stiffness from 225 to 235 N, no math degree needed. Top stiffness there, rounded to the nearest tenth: 460.2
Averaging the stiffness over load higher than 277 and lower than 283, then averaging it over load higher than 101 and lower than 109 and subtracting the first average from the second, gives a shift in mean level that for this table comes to -26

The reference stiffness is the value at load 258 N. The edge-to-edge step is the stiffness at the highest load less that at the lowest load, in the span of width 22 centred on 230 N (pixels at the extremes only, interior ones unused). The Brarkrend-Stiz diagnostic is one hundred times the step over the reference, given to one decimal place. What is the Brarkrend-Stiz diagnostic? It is 2.4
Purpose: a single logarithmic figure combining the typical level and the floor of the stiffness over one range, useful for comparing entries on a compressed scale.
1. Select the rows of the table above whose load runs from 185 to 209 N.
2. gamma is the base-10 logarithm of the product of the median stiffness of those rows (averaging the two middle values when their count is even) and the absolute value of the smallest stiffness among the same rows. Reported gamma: 5.22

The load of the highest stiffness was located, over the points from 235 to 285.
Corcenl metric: 270 N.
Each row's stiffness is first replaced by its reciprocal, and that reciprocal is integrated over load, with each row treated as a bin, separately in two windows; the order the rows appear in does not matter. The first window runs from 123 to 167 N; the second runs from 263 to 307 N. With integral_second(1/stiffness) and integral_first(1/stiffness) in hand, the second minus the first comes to -0.0089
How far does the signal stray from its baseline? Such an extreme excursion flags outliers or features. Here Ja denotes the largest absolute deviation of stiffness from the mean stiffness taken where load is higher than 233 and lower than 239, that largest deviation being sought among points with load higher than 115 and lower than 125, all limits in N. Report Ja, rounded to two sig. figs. 31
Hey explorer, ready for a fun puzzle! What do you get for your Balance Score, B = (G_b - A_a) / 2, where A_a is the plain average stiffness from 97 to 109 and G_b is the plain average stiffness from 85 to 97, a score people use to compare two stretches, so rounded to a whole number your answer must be -1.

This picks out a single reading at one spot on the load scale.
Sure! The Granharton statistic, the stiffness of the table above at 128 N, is 468.6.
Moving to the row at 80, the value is 445.6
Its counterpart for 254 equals 484.5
